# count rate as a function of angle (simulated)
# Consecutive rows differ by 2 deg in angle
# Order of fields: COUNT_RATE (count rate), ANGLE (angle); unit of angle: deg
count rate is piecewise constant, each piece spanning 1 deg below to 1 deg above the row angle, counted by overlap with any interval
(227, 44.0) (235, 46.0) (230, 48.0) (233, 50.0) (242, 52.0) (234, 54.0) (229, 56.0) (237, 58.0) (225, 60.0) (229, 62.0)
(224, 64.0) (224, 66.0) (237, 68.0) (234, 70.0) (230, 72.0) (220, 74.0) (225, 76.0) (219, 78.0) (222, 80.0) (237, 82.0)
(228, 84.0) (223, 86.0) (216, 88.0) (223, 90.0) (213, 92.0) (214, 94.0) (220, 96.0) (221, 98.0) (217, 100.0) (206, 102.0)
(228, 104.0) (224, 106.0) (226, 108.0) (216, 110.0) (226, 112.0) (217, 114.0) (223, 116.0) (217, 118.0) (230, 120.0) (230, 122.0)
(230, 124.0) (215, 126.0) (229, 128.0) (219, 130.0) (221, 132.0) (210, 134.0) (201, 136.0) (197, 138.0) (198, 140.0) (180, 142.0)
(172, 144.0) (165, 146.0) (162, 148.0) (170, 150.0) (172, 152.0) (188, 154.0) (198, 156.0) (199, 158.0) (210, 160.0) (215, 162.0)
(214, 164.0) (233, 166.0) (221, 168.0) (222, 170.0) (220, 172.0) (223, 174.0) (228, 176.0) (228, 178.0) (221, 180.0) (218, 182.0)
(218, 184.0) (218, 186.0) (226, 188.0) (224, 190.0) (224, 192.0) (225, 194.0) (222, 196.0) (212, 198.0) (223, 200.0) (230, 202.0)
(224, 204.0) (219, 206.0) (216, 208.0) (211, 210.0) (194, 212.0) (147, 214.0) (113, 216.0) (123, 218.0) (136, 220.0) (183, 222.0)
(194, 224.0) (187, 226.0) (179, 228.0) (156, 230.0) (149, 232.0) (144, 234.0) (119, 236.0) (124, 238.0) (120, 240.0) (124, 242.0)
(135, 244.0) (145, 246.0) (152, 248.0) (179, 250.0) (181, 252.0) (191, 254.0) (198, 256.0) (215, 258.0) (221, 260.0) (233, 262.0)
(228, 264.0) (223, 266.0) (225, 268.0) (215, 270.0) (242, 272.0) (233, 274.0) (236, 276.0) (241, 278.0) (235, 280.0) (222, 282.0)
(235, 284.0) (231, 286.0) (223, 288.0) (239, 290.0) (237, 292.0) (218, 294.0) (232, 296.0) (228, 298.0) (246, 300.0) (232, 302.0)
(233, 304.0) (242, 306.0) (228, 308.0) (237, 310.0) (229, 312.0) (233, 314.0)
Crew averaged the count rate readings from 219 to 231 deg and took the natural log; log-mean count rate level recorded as 5.15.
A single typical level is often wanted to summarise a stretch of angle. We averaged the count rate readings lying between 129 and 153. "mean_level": 189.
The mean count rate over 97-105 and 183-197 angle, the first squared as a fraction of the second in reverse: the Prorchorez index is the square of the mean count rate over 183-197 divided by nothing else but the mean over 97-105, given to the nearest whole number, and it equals 227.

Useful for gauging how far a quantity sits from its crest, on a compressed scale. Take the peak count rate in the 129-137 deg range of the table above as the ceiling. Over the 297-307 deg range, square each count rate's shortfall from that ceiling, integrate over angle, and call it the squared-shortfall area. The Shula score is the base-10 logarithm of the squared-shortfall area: 3.4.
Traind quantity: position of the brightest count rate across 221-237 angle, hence 224.0 deg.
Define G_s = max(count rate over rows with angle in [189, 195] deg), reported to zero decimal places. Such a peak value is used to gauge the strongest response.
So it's 225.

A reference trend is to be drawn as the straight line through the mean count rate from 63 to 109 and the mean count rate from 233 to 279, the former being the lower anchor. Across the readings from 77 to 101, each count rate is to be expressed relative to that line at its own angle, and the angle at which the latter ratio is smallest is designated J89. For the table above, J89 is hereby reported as 92.0 deg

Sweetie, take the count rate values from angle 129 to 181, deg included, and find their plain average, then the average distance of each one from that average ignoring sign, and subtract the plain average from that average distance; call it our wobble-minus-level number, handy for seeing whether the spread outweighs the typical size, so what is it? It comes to -185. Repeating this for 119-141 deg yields -205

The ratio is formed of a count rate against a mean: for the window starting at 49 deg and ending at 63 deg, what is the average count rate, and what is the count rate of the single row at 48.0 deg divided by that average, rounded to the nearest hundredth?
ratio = 0.99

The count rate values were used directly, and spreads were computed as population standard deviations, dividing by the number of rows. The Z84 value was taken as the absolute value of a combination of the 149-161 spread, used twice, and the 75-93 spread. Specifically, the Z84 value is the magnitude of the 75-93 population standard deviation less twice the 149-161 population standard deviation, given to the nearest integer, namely 23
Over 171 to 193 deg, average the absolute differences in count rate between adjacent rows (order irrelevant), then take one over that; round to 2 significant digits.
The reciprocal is 0.36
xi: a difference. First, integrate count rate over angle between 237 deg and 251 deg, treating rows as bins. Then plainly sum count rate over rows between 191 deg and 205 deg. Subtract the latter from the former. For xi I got 398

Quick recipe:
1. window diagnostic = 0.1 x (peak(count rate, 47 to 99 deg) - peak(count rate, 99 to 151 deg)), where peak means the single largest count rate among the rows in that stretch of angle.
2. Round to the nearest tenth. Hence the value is 1.2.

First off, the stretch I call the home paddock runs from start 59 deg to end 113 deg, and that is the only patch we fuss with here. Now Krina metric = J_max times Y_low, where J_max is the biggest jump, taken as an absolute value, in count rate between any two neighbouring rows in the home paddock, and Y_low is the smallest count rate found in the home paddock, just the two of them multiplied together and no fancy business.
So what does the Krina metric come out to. 4532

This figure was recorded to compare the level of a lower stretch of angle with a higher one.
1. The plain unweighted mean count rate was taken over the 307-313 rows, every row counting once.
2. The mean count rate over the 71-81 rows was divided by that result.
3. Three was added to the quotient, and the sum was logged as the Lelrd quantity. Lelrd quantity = 3.96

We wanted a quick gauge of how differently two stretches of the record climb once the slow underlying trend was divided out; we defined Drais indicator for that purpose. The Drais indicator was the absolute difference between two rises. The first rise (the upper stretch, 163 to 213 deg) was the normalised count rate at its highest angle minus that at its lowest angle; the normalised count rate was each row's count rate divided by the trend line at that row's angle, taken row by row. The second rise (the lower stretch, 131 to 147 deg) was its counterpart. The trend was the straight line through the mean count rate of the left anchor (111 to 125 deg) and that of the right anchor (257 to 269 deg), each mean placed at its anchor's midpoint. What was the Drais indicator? 0.16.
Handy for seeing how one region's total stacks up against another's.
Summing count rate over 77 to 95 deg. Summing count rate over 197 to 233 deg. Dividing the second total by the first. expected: 1.7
